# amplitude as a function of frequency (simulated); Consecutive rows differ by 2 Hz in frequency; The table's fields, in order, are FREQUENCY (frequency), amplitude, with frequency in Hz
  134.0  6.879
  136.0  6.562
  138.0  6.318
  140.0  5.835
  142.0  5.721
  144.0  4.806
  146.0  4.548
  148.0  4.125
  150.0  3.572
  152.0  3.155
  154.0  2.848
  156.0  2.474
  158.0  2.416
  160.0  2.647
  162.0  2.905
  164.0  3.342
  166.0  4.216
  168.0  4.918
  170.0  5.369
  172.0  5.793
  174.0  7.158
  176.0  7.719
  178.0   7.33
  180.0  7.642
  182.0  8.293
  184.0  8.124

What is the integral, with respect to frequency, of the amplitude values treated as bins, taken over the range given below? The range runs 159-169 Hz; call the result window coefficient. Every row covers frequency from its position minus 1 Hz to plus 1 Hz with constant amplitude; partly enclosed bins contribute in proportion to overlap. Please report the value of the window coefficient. 36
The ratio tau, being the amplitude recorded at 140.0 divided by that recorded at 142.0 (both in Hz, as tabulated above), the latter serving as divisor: 1.0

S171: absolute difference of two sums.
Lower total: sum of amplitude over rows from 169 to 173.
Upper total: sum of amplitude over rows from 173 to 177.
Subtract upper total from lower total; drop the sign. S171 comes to 3.7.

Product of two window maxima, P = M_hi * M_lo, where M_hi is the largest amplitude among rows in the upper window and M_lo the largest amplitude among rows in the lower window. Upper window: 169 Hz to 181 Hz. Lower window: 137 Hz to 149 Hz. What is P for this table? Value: 49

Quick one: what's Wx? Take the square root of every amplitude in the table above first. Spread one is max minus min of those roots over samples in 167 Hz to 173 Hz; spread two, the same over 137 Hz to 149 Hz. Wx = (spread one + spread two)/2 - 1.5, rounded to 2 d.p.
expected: -1.16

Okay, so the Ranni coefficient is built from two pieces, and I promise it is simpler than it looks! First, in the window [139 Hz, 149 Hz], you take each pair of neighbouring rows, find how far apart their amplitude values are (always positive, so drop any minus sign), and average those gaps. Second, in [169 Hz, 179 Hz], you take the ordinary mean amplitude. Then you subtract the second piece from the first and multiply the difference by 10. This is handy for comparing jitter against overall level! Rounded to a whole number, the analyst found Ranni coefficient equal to -62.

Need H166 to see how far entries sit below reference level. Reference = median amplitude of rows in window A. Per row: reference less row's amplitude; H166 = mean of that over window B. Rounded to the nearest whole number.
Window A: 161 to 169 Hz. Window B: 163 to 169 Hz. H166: 0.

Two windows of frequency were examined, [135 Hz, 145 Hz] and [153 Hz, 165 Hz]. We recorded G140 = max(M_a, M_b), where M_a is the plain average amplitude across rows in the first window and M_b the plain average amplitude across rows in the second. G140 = 5.8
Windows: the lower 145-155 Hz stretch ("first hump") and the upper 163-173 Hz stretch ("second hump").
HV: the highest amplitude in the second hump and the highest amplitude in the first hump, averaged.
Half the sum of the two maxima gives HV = 5.2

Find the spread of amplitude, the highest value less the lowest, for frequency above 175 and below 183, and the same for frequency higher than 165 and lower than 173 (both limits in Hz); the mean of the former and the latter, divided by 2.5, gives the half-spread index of 0.51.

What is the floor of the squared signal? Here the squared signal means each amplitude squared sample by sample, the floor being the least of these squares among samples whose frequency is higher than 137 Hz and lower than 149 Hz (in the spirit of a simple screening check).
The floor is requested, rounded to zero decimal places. 17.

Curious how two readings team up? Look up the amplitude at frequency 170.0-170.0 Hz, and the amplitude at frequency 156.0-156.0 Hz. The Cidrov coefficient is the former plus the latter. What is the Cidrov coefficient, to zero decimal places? 8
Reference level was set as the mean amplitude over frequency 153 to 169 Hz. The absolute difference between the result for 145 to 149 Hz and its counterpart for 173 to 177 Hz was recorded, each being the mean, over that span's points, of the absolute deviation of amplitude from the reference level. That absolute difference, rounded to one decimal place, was 3.1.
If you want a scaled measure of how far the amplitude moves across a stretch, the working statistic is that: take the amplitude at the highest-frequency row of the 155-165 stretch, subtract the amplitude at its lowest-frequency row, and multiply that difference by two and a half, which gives 2.2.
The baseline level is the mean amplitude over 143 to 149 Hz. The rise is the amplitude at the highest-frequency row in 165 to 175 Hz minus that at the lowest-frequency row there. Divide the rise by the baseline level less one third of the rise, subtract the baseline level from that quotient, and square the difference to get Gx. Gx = 13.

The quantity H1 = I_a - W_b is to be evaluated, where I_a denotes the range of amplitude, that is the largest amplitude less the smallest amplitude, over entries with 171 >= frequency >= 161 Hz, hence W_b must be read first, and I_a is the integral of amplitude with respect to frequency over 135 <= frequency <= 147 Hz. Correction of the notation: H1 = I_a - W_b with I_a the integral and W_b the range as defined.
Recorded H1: 65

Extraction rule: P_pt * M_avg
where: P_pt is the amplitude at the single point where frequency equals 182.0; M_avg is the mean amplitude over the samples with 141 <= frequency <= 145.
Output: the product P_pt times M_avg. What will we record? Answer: 44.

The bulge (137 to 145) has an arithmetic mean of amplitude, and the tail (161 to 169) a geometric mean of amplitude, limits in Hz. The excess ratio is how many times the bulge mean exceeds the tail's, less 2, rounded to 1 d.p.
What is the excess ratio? -0.5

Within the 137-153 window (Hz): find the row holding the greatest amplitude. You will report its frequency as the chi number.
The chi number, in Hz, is 138.0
